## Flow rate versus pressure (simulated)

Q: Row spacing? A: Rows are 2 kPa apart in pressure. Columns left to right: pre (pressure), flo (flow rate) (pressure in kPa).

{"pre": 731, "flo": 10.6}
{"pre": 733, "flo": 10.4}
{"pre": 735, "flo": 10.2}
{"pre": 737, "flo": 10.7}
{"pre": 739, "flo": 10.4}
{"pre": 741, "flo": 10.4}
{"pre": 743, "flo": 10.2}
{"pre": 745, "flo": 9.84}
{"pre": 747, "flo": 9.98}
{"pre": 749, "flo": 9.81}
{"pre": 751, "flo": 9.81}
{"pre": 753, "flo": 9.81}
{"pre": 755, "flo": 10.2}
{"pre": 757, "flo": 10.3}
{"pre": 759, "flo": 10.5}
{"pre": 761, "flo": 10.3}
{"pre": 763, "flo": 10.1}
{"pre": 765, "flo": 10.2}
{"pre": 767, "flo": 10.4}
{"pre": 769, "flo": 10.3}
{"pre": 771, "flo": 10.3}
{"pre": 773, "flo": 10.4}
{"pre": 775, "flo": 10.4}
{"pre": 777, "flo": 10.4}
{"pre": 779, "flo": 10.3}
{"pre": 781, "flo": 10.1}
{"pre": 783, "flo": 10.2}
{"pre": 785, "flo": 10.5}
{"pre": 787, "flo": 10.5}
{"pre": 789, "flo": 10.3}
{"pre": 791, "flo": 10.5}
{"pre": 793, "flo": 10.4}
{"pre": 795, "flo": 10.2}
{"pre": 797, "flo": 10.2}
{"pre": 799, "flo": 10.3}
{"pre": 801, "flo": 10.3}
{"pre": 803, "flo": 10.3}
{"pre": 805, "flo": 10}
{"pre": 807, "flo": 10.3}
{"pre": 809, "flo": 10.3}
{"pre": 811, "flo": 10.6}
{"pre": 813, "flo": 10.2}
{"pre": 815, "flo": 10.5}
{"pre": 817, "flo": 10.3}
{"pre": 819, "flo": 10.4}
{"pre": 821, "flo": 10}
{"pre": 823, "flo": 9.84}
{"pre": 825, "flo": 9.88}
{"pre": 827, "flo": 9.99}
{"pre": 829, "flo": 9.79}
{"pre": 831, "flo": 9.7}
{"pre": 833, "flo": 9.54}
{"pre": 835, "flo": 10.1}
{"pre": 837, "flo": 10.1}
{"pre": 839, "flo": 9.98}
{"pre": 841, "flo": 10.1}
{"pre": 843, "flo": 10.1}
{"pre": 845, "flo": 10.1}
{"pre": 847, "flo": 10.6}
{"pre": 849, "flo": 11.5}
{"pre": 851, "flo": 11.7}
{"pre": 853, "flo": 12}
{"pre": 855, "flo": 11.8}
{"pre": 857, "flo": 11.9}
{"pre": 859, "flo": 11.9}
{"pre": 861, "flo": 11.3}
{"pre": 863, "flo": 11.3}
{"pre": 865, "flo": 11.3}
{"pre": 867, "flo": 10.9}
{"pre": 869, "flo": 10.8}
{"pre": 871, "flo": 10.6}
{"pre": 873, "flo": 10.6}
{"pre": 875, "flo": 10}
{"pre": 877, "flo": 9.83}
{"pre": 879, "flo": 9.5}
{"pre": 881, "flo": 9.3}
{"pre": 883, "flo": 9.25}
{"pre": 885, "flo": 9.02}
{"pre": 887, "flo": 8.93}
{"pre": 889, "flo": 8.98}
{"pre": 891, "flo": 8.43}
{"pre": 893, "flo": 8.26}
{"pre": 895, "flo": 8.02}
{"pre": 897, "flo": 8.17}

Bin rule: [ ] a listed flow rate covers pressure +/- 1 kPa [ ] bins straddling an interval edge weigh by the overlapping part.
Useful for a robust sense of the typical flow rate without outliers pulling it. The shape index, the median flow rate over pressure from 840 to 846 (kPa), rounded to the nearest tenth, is 10.1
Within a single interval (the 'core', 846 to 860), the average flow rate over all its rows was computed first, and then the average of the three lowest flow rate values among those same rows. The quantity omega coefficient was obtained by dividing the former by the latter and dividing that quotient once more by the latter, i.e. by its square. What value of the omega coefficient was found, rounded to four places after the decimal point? 0.0916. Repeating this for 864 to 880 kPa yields 0.1092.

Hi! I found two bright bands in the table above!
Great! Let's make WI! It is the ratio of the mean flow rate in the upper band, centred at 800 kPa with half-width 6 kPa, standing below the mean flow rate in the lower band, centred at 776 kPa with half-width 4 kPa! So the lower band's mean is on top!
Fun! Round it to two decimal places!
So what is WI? 1.02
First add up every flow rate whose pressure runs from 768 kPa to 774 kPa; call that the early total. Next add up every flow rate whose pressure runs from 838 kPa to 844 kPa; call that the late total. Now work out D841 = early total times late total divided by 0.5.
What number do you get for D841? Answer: 1871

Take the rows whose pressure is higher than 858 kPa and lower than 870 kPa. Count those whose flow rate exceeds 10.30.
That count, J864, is 6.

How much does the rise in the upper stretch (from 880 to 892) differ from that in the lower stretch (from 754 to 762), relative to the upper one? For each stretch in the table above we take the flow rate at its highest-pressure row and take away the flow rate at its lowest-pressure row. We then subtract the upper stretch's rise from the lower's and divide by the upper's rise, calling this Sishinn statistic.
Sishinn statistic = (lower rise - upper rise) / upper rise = -1.1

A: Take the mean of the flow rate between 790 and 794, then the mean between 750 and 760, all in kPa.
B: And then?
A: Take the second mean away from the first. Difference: 0.3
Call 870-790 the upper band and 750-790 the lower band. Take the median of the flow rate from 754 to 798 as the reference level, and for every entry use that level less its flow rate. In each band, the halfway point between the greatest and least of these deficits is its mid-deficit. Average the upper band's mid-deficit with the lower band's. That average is -0.16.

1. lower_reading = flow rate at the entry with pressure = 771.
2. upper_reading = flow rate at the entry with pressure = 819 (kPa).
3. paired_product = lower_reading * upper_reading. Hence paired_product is 107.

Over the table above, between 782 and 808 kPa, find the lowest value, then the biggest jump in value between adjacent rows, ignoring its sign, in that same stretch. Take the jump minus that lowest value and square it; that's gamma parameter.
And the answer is 94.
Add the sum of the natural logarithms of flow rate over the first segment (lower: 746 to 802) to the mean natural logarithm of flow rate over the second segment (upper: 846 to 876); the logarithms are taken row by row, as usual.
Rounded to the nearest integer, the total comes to 68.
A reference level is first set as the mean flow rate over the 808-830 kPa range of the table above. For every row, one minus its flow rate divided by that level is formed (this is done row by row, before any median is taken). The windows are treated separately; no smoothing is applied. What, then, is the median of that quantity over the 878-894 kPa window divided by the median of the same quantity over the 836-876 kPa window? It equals -1.7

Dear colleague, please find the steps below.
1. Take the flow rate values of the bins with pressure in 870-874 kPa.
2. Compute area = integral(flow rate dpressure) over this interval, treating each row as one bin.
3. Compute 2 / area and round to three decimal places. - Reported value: 0.047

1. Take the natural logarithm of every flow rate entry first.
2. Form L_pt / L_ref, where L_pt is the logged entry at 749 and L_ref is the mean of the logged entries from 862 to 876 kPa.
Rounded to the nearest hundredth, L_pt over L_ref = 0.96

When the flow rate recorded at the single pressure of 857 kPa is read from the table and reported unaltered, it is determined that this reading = 11.9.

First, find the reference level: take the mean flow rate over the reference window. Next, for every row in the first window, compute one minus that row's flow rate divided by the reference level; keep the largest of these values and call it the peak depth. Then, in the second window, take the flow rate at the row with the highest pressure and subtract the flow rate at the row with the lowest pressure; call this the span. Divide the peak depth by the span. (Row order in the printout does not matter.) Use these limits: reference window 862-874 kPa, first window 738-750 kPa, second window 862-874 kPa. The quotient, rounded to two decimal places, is -0.14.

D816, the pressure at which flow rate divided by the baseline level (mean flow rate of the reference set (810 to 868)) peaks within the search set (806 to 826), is 811 kPa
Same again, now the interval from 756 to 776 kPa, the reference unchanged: 759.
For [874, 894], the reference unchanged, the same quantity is 875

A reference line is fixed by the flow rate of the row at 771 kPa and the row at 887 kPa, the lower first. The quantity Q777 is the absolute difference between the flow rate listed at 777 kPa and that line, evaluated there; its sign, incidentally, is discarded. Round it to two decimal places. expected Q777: 0.17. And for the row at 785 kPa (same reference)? 0.37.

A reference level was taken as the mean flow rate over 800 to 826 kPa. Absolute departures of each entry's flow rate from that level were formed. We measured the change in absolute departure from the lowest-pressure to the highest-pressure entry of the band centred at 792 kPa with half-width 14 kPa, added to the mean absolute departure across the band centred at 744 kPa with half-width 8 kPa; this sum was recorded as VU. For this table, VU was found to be 0.44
